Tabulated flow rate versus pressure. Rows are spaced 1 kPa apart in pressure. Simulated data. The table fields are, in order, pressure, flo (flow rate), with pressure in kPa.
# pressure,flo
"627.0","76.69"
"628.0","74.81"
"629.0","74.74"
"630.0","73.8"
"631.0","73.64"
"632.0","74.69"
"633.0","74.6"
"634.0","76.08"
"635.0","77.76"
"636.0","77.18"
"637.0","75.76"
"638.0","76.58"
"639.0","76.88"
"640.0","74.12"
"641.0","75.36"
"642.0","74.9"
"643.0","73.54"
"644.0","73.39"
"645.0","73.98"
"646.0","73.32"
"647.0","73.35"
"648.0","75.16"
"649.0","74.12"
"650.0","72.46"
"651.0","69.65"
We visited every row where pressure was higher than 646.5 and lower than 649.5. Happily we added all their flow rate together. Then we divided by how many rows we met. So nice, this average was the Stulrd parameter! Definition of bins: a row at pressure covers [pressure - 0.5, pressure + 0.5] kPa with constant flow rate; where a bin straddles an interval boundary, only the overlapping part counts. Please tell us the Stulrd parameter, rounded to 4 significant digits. 74.21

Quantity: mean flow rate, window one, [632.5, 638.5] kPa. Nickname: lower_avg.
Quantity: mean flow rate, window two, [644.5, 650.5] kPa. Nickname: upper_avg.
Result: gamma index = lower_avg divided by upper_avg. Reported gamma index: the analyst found 1.035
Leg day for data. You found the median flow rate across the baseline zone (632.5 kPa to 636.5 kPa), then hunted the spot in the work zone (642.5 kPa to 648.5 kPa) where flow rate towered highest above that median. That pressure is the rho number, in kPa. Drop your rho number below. 648.0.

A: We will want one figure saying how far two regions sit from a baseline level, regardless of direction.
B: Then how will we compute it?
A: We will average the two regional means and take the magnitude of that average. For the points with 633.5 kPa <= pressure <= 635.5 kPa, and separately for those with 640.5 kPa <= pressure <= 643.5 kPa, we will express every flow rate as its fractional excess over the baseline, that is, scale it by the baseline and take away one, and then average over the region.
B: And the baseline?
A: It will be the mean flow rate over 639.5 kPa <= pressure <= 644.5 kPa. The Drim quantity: 0.0202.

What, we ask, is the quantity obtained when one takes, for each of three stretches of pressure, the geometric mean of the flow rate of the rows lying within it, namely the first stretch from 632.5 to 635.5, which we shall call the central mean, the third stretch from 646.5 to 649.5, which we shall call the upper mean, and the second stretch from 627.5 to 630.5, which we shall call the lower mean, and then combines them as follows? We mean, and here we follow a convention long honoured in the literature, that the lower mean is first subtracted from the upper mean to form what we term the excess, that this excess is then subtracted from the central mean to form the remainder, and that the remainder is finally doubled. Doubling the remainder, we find 153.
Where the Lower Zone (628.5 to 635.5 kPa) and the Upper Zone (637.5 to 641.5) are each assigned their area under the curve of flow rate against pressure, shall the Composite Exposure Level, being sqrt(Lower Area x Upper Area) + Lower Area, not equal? 924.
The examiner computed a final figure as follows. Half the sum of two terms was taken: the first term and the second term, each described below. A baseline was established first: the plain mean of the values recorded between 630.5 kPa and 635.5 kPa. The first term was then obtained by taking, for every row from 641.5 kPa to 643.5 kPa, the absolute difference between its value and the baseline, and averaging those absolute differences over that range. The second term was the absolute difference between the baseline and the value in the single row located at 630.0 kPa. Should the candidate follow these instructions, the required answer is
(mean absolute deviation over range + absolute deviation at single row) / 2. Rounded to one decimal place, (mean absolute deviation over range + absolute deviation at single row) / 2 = 1.3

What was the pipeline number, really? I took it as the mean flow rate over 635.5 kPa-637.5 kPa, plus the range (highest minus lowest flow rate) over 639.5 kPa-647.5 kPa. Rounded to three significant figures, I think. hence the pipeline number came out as 78.5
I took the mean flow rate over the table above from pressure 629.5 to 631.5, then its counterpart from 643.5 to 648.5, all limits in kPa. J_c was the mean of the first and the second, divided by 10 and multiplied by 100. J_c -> 738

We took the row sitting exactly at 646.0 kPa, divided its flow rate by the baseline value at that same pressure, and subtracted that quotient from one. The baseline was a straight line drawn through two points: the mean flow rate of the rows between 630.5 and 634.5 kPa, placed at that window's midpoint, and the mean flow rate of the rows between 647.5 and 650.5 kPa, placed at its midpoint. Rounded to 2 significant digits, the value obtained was 0.010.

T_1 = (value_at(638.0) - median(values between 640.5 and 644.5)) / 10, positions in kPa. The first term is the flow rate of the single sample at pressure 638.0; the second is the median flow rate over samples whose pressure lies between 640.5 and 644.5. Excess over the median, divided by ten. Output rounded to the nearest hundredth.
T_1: 0.24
